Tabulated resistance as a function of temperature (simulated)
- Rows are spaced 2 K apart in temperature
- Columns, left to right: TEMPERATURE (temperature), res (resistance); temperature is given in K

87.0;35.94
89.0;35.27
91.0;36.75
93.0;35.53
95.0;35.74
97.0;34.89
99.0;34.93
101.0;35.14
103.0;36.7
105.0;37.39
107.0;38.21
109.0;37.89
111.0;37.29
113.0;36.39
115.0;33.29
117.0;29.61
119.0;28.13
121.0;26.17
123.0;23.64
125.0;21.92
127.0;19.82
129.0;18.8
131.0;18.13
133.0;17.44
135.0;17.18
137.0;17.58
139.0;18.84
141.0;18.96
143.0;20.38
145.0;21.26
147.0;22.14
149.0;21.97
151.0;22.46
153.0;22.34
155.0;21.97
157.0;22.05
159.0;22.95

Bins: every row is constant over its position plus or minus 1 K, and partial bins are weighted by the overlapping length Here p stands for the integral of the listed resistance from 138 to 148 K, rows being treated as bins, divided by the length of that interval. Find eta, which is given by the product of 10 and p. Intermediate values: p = 20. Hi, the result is 203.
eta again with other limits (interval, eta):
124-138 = 187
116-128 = 249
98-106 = 360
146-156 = 222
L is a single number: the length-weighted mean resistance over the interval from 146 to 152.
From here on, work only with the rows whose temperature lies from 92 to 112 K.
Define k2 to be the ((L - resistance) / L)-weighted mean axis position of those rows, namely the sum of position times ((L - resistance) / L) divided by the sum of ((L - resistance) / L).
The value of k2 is 102.4 K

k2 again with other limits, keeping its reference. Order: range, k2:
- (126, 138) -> 132.7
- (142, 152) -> 143.4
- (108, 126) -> 113.5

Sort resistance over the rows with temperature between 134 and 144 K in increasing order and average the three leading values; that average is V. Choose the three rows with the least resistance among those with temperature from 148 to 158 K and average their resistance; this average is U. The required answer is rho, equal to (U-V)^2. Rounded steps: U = 22.0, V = 18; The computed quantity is 17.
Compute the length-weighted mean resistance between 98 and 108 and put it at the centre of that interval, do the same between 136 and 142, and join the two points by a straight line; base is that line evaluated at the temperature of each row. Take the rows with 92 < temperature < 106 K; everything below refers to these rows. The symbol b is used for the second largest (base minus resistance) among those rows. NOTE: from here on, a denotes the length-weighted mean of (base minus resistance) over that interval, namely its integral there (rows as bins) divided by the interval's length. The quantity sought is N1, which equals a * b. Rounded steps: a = 2.7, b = 4.7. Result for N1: 13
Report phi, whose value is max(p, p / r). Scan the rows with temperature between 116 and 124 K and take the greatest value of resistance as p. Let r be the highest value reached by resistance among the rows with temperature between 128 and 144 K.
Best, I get 30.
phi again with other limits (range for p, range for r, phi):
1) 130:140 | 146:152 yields 19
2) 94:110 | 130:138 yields 38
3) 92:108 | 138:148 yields 38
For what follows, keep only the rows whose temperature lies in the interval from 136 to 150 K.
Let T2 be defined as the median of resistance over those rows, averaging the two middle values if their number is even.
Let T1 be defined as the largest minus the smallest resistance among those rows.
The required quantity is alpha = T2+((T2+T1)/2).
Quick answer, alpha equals 33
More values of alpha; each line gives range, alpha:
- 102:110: 57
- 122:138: 31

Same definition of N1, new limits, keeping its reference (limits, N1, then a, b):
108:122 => -1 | -2.2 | 0.3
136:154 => 2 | -5.2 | -0.4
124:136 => 19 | 4.1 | 4.6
